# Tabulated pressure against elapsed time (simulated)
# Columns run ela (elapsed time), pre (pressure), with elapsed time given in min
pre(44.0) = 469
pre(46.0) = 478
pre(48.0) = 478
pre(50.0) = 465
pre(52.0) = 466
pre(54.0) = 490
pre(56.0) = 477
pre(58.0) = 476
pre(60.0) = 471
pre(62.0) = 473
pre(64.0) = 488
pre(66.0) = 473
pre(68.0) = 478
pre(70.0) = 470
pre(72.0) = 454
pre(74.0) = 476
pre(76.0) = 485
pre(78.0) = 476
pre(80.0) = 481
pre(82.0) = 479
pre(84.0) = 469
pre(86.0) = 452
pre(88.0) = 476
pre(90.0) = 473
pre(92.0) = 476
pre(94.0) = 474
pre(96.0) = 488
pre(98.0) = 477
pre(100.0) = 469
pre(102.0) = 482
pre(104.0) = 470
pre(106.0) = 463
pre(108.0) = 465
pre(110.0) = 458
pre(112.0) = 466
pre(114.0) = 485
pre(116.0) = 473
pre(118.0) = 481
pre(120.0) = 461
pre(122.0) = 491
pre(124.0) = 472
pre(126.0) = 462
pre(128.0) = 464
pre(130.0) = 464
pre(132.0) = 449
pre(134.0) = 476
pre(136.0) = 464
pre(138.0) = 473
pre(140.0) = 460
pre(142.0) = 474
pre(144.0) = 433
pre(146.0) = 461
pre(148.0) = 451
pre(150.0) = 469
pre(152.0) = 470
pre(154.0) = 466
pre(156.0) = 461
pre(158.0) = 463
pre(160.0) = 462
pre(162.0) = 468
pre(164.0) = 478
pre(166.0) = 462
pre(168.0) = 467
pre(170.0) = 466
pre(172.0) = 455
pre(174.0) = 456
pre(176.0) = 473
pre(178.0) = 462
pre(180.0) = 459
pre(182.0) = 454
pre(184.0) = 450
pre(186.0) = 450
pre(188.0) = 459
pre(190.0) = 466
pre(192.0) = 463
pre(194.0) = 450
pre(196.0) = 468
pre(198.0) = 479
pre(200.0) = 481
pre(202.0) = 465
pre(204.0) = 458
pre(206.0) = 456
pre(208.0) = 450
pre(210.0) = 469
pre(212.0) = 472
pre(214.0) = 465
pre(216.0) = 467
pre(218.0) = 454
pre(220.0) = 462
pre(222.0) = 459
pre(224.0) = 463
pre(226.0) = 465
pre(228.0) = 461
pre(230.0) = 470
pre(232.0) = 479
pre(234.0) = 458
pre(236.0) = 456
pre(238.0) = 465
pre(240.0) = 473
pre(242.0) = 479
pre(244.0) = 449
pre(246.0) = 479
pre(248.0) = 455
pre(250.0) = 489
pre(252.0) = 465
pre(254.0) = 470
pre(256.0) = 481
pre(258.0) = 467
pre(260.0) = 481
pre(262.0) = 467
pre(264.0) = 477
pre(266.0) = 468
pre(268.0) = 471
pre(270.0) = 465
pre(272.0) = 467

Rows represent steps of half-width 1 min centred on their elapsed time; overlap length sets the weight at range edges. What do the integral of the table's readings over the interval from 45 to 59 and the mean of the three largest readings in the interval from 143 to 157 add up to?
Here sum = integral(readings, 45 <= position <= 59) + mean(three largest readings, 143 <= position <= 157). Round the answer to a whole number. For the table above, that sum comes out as 7128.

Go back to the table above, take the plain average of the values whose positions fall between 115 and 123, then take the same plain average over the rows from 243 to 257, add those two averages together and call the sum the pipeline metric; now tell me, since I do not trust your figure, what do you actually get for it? 946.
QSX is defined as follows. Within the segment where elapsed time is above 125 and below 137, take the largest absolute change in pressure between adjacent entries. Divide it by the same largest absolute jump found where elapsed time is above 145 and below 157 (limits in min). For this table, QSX 1.5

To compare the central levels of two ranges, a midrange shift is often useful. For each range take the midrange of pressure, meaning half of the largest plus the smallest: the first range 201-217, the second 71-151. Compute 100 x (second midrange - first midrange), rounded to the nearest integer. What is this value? 100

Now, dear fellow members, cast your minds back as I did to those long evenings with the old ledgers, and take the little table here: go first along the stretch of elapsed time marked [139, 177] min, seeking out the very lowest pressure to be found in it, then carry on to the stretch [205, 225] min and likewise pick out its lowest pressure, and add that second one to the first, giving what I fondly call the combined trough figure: 883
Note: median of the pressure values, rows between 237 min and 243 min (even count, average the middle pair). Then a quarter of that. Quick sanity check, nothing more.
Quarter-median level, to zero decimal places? 118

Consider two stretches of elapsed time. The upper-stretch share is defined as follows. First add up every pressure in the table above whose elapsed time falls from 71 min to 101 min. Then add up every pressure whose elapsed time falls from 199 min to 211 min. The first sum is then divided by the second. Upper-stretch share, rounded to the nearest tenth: 2.6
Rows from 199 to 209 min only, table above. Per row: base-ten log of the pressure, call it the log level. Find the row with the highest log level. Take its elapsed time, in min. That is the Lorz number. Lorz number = 200.0 min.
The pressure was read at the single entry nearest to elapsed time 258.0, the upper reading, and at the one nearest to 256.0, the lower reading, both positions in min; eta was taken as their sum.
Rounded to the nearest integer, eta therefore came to 948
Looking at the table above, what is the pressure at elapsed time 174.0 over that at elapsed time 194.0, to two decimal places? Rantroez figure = 1.01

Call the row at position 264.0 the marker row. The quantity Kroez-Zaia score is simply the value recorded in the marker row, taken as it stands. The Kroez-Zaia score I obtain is 477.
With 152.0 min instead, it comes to 470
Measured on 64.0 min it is 488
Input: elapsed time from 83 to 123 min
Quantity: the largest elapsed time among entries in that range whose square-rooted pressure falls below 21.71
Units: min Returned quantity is 120.0 min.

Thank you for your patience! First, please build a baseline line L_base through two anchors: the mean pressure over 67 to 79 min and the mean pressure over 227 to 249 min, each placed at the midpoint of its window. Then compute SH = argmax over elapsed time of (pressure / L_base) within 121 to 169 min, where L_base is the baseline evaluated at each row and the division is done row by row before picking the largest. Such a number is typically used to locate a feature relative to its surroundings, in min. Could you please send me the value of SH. 122.0 min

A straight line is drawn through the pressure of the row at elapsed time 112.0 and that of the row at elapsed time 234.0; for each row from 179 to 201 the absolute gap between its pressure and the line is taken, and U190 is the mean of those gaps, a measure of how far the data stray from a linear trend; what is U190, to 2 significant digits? 9.0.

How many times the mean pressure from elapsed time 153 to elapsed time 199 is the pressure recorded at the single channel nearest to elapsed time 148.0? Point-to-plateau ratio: 0.98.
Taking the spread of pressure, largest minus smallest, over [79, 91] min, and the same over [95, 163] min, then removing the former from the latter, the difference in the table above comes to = 29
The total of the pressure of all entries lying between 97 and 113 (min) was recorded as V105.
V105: 3750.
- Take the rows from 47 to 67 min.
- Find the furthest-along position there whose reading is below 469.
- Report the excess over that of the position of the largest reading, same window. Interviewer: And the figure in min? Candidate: 2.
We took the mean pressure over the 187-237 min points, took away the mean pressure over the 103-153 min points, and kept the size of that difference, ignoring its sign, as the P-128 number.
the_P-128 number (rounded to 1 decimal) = 2.4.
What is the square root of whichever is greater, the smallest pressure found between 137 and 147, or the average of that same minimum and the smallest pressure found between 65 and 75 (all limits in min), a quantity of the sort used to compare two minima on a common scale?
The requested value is 21.06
